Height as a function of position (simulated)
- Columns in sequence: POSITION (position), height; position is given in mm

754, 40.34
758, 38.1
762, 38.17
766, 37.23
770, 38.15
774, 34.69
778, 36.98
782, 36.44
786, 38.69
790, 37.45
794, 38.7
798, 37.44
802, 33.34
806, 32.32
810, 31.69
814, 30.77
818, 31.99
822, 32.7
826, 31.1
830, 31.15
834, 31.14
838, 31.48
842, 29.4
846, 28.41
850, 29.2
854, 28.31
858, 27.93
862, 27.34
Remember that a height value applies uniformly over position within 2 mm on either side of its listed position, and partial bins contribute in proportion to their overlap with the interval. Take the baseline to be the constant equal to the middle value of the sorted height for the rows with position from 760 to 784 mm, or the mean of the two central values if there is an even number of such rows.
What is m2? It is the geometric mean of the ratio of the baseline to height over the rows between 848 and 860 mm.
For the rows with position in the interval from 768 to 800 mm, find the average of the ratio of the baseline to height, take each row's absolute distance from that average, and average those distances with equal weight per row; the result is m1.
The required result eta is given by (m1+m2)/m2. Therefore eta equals 1.02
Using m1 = 0.026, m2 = 1.30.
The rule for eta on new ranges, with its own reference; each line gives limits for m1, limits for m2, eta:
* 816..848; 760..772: 1.04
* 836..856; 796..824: 1.03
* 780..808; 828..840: 1.05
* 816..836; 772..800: 1.02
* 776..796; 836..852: 1.02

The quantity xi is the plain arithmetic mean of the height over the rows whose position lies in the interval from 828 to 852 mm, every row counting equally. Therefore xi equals 30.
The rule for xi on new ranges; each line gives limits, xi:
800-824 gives 32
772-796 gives 37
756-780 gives 37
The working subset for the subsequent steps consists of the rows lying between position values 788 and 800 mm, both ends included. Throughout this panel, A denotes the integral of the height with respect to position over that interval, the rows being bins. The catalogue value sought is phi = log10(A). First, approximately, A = 454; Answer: 2.66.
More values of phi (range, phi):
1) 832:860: 2.92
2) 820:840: 2.80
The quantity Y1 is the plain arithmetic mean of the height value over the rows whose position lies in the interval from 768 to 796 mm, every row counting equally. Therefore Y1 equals 37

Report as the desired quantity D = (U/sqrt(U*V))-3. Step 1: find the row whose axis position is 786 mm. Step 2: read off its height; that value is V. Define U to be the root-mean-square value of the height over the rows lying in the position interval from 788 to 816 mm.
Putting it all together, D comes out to -2.05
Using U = 34.7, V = 38.69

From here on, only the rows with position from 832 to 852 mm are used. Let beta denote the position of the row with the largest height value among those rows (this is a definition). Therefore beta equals 838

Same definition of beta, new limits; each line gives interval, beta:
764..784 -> 770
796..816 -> 798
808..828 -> 822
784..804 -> 794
